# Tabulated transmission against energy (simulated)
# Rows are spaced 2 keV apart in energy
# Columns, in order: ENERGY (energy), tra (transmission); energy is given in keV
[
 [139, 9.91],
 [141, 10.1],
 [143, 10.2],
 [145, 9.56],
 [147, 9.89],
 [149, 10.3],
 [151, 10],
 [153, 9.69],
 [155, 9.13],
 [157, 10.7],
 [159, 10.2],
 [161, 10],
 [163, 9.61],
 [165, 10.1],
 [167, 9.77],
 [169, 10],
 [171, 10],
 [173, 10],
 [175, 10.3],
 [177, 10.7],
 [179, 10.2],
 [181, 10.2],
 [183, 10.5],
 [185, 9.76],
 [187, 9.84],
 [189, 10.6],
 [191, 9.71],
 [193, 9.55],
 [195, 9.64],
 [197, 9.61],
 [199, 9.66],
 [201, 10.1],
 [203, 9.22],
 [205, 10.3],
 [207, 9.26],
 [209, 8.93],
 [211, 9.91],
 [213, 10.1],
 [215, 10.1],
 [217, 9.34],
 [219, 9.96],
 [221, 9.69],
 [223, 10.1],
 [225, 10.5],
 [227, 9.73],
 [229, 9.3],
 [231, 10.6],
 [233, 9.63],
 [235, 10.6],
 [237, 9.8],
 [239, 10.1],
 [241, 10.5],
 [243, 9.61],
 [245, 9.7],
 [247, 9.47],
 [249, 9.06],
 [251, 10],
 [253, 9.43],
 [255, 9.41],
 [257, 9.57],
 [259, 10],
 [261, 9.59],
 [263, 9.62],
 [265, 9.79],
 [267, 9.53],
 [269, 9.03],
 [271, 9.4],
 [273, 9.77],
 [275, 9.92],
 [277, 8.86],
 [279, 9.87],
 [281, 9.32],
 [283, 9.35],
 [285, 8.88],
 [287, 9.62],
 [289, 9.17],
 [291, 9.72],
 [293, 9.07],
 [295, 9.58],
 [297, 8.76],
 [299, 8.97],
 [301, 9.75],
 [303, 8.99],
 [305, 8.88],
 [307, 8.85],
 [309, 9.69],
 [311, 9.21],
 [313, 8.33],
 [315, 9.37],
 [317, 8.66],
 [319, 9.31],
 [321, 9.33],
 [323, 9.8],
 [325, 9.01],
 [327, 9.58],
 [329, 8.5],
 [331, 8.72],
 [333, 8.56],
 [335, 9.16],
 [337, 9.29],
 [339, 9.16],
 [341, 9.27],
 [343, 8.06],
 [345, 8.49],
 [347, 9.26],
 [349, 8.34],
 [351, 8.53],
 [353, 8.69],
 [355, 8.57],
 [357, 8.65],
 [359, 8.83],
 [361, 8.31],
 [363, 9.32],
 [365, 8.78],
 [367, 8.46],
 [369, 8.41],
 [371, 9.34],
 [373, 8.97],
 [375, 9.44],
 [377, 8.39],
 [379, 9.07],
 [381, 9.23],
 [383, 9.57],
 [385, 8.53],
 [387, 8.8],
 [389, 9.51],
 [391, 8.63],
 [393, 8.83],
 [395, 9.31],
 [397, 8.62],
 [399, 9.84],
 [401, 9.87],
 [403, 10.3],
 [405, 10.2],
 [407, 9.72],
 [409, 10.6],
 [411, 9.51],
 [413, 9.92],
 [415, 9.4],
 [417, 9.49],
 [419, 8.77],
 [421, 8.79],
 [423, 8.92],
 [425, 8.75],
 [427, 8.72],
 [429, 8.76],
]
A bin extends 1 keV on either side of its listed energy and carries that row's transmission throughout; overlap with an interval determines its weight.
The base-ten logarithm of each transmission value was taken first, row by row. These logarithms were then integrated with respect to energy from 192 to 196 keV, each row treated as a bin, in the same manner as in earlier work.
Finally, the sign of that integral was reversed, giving -3.928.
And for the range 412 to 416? -3.939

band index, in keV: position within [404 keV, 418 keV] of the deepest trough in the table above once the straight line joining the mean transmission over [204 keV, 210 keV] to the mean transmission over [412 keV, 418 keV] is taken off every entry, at 415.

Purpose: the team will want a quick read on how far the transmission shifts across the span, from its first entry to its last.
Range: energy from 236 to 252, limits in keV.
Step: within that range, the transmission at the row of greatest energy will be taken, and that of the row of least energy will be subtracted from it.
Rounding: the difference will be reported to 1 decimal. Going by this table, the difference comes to 0.2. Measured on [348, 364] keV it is 1.0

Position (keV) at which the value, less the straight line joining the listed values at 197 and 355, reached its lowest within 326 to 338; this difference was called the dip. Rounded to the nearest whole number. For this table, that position 329 keV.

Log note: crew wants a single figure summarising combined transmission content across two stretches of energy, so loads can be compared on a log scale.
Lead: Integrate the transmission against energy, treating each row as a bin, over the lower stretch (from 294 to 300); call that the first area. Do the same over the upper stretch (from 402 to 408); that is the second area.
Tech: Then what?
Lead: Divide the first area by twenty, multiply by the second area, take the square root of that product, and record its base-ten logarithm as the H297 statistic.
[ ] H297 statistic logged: 1.109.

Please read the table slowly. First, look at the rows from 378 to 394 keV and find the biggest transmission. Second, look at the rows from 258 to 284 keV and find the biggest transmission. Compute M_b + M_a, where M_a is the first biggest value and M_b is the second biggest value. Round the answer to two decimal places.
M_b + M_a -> 19.57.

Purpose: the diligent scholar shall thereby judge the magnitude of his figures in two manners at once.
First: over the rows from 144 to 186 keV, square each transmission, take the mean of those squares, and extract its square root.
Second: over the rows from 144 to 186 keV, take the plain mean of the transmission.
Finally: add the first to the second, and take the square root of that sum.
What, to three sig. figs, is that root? 4.48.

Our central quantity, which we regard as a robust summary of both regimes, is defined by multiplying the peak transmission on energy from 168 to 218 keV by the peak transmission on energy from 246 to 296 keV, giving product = 107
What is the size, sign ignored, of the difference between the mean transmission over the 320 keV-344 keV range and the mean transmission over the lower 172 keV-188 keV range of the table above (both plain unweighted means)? 1.2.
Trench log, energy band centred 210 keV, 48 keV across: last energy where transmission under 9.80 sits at 233 keV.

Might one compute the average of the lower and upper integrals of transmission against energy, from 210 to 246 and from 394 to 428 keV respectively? 340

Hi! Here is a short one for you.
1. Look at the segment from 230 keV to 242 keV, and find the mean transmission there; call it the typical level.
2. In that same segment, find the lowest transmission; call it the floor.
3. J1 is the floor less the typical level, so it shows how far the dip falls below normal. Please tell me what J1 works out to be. -0.6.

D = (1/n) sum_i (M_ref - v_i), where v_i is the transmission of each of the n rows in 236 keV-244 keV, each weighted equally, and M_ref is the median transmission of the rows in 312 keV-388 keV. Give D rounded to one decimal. -1.2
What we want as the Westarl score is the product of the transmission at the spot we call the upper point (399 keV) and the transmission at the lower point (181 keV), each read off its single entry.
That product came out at 100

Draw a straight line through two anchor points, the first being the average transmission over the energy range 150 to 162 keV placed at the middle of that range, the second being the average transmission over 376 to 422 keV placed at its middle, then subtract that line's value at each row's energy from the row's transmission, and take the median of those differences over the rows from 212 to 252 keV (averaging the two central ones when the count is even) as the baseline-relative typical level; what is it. 0.1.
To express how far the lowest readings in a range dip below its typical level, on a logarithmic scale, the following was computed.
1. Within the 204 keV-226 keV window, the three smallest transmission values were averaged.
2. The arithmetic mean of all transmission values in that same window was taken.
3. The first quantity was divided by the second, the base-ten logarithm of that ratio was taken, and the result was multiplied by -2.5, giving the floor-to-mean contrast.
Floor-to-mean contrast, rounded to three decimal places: 0.075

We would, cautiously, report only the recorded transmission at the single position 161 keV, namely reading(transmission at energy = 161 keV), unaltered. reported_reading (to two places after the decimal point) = 10.00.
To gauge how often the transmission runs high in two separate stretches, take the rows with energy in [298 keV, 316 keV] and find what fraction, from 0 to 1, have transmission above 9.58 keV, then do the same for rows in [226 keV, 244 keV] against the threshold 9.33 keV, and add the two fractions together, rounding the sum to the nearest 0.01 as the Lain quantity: 1.11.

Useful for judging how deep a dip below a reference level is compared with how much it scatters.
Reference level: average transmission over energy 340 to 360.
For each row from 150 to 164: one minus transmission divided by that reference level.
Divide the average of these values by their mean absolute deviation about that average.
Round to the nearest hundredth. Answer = -3.37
